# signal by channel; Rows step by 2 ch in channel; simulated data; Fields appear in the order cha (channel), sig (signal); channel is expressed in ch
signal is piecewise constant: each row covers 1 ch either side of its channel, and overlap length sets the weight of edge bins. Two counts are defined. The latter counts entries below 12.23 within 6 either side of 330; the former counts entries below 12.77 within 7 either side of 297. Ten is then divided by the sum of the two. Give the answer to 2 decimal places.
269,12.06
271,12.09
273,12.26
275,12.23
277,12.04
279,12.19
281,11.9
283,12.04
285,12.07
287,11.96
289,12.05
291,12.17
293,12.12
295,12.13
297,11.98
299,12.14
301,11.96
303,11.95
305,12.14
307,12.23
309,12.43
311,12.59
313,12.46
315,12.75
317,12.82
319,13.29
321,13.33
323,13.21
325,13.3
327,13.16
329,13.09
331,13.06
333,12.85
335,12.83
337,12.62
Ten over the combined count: 1.43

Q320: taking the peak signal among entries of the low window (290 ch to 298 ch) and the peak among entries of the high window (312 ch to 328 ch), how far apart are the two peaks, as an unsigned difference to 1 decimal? 1.2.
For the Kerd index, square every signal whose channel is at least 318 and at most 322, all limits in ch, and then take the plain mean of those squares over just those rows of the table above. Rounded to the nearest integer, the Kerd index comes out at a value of 177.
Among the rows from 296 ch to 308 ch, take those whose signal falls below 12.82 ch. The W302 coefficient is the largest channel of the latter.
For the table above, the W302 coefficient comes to 307 ch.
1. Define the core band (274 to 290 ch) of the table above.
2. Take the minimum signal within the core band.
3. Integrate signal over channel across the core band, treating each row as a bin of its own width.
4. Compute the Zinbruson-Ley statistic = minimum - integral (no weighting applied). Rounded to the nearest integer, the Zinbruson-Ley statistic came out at -181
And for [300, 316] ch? -185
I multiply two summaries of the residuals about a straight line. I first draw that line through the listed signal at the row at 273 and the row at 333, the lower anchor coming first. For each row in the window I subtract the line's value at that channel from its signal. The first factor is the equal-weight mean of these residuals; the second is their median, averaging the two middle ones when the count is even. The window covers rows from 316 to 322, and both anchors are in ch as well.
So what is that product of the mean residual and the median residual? 0.251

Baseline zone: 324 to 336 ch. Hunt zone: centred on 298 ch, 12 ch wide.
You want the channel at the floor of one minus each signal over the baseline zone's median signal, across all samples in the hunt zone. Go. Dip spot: 299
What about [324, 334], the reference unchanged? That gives 325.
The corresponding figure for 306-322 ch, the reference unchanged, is 321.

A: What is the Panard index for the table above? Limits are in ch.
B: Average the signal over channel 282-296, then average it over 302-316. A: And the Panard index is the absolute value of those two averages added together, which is 24.44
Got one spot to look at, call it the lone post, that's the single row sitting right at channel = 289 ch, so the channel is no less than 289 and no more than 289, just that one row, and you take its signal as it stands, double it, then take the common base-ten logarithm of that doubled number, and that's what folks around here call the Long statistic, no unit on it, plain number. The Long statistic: 1.38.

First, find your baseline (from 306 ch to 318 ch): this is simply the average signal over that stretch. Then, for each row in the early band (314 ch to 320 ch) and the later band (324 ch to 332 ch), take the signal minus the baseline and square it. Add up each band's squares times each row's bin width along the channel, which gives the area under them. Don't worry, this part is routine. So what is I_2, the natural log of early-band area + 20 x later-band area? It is 4.12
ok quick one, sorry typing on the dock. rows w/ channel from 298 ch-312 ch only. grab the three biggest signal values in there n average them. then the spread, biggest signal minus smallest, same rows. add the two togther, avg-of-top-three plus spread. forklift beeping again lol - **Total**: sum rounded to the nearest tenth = 13.1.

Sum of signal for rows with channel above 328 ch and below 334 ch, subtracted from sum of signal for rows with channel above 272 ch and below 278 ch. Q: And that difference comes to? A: -2.5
